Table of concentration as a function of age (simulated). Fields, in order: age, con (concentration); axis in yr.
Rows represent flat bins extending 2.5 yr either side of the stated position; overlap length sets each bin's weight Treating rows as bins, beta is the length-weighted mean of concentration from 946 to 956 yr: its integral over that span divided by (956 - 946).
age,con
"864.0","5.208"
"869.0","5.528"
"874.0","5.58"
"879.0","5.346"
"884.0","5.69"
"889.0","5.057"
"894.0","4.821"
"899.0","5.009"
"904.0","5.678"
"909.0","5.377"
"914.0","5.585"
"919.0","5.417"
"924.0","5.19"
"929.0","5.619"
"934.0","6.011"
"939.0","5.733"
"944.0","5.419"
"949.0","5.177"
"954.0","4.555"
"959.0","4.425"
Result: 4.91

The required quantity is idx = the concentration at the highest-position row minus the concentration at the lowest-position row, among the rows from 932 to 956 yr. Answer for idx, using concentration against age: -1.46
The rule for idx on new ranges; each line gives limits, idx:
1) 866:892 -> -0.47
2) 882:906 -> -0.01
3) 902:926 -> -0.49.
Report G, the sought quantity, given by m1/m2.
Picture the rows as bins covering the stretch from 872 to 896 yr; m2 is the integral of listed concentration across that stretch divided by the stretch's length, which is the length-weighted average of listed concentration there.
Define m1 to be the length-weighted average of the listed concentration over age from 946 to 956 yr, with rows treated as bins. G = 0.93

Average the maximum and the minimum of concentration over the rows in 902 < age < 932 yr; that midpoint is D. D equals 5.43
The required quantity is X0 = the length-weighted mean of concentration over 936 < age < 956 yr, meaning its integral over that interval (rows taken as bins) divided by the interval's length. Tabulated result 5.3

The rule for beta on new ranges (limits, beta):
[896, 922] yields 5.40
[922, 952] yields 5.51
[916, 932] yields 5.43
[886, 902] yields 5.01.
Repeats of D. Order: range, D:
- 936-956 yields 5.14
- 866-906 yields 5.26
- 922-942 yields 5.60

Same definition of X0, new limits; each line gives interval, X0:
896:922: 5.4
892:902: 5.0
